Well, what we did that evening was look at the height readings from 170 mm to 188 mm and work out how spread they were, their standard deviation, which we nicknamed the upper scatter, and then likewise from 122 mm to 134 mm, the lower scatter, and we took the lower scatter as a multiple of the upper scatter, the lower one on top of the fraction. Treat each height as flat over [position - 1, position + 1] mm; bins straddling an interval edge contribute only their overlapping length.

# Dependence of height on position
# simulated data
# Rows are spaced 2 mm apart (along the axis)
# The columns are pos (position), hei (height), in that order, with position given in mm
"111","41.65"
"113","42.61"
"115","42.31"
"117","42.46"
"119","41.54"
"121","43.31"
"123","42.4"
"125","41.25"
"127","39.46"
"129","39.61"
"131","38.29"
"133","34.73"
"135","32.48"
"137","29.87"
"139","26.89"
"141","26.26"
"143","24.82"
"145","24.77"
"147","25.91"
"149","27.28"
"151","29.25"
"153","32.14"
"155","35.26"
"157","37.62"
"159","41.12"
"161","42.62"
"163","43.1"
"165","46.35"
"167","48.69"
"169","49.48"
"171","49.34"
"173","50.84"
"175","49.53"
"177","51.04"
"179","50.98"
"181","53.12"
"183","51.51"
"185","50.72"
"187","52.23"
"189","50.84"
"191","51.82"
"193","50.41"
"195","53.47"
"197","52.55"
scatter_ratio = 2.2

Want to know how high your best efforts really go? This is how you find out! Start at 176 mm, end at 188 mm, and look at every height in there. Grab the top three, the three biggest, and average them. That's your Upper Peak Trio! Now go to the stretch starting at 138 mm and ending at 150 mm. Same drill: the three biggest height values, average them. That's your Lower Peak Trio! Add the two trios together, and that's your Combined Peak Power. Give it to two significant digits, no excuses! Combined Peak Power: 79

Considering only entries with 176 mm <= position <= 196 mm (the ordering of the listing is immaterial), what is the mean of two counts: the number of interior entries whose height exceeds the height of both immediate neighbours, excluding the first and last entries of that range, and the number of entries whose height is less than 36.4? 1.5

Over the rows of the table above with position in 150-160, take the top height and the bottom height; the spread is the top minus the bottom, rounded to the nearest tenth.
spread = 11.9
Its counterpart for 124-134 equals 6.5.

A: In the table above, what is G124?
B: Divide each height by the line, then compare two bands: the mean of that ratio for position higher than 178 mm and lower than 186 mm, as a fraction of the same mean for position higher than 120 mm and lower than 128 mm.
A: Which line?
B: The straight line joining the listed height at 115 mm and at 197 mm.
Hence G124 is 1.06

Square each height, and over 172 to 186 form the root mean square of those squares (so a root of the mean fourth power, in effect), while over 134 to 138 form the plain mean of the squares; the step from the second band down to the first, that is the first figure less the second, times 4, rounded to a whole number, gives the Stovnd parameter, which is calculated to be 6565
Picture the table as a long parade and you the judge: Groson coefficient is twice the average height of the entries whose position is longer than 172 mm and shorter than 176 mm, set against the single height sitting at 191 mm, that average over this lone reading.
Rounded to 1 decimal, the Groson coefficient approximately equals 1.9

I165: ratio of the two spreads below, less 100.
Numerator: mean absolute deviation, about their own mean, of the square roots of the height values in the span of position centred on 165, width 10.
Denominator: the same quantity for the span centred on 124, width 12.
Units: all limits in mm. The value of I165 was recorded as -97.9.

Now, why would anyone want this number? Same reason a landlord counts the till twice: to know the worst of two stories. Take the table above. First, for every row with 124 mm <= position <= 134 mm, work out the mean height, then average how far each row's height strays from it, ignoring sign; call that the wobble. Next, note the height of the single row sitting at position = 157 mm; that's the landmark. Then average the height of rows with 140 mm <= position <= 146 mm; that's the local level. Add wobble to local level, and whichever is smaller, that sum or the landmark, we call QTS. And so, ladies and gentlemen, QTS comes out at 27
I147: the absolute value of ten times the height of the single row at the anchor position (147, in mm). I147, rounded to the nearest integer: 259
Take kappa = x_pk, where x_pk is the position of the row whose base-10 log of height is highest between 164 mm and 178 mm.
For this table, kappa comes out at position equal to 177 mm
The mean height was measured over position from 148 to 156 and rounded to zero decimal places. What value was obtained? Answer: 31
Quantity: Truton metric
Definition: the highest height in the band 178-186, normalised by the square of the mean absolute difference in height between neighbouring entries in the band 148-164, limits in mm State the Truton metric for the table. 10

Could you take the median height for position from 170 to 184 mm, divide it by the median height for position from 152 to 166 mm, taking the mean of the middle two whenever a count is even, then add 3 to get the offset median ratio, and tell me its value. 4.24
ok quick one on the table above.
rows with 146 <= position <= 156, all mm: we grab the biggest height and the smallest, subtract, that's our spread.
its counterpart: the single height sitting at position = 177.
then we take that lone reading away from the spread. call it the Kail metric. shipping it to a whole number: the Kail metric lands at -42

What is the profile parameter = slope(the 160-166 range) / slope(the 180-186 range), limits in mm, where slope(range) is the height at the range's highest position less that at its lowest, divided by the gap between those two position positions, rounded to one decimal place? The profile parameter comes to -1.6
